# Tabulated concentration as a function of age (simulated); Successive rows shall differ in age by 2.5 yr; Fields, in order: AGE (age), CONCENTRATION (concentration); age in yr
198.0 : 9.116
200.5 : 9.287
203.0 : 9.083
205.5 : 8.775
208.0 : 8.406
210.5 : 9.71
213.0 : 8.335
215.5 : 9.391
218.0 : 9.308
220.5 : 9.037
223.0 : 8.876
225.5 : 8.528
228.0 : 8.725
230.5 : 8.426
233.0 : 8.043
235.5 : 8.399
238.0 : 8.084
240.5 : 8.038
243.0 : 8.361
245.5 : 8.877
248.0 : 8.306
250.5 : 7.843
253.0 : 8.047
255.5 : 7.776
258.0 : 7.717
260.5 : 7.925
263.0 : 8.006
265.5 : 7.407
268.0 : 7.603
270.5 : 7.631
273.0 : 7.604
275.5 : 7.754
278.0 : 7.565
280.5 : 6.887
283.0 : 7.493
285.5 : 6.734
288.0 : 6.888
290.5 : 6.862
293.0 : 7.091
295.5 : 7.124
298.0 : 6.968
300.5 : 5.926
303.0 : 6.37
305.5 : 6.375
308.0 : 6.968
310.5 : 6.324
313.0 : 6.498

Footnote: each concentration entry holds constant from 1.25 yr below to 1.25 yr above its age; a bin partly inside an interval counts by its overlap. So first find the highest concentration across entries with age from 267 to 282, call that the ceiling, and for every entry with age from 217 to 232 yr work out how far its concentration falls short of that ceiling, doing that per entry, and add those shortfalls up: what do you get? -6.4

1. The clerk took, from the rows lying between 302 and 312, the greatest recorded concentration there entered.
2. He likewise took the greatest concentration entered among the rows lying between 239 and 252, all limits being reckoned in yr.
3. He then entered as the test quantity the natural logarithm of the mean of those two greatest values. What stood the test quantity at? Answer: 2.07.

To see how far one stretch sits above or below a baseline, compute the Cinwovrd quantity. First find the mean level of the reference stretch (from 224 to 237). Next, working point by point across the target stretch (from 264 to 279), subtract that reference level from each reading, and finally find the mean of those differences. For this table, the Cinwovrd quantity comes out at -0.8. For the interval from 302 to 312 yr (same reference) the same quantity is -1.9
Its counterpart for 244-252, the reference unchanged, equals -0.1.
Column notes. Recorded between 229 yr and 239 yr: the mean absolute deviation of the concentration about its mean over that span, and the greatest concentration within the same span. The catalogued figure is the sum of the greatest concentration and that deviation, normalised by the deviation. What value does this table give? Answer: 49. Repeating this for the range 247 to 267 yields 44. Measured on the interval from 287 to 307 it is 21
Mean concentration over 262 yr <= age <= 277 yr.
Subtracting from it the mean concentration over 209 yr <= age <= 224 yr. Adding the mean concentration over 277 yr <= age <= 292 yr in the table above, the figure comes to 5.6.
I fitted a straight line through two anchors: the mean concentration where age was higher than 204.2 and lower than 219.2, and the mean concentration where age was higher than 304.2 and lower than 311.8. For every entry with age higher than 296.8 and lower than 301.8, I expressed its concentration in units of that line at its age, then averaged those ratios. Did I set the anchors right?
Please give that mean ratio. 0.951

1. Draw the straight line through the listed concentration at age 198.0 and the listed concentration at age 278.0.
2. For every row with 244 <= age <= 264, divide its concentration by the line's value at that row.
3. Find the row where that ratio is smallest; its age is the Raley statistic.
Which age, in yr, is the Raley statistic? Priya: 250.5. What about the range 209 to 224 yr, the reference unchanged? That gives 213.0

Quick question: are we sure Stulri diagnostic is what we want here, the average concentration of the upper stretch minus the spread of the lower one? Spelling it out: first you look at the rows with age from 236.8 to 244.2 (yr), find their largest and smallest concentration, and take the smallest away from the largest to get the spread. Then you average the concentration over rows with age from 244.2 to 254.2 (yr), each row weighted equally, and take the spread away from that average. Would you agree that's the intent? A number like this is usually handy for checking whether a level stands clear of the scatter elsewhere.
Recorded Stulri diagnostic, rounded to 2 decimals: 7.95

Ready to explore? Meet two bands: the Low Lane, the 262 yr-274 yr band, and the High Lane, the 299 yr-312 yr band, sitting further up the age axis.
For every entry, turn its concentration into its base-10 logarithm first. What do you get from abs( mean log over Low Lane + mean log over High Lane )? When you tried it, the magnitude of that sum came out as 1.69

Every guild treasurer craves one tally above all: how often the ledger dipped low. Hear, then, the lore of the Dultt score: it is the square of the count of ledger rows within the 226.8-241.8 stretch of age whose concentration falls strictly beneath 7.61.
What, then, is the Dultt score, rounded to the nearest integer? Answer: 0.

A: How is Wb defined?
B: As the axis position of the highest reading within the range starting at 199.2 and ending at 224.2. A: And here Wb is 210.5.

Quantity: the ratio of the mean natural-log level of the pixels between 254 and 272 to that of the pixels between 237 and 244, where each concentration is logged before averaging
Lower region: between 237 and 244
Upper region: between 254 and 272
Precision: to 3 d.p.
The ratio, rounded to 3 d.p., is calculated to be 0.974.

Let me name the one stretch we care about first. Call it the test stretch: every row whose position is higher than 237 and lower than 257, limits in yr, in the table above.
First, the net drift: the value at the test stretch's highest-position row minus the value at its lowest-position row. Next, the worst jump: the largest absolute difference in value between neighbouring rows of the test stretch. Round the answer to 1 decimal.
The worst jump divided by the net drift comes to -1.9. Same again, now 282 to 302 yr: -0.7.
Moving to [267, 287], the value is -0.9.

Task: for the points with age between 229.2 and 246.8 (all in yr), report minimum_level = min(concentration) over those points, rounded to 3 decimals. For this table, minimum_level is 8.038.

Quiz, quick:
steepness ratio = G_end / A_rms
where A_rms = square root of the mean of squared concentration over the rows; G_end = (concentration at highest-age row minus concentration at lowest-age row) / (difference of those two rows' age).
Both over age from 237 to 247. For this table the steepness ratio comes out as 0.013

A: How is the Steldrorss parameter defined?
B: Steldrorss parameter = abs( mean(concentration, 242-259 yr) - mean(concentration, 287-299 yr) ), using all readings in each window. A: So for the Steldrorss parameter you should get 1.15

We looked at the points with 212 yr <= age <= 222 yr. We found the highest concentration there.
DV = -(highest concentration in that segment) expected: -9.4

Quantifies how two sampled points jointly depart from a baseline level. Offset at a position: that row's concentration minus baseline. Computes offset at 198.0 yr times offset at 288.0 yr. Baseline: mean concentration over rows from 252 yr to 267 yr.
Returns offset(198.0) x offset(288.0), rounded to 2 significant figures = -1.2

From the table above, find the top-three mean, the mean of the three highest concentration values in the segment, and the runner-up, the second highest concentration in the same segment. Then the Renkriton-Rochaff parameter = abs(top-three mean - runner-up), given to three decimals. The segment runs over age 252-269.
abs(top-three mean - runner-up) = 0.013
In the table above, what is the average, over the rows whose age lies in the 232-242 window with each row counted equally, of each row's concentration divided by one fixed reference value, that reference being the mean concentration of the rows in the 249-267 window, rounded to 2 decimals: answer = 1.04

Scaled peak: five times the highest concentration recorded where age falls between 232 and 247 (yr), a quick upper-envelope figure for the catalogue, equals 44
